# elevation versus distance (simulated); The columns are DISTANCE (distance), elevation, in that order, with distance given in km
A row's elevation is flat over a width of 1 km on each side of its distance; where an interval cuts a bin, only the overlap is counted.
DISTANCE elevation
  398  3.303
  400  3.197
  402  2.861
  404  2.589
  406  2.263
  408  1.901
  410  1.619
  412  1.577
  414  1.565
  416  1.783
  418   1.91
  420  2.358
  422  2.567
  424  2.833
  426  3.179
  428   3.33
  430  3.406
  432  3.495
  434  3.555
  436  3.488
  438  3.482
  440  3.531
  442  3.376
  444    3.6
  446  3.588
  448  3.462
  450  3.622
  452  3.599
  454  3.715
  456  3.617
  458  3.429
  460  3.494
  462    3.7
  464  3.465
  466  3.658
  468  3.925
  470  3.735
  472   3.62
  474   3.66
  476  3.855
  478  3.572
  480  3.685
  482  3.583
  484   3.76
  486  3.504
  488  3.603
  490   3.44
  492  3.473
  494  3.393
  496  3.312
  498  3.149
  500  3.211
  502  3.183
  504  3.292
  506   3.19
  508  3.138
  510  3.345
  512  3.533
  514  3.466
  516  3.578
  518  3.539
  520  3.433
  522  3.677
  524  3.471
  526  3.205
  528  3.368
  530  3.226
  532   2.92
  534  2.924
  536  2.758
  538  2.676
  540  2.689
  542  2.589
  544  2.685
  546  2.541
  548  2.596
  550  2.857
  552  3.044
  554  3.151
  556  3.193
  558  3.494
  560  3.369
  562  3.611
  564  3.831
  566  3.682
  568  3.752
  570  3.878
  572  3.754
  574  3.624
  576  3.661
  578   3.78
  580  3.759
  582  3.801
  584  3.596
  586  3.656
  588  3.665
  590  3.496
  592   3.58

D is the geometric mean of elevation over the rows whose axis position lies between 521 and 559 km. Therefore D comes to 2.98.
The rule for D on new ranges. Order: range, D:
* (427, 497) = 3.56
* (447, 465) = 3.57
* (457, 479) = 3.64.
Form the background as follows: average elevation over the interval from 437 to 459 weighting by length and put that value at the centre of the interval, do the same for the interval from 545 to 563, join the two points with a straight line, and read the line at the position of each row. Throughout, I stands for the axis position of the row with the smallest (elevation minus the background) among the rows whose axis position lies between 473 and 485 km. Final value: 478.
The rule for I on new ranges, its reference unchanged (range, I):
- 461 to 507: 498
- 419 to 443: 420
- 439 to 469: 442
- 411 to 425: 414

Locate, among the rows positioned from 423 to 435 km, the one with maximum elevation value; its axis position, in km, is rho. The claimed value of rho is 434 km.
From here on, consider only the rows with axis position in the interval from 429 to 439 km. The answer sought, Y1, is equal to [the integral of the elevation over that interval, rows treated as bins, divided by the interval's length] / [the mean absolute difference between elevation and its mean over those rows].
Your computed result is 106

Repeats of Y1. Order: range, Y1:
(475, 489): 37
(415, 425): 6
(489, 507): 33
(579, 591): 46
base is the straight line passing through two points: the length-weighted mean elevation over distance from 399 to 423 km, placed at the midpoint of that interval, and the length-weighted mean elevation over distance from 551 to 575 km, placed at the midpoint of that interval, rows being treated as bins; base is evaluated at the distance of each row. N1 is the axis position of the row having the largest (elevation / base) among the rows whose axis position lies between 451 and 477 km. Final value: 468 km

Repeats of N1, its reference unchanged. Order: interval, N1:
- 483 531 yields 484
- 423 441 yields 434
